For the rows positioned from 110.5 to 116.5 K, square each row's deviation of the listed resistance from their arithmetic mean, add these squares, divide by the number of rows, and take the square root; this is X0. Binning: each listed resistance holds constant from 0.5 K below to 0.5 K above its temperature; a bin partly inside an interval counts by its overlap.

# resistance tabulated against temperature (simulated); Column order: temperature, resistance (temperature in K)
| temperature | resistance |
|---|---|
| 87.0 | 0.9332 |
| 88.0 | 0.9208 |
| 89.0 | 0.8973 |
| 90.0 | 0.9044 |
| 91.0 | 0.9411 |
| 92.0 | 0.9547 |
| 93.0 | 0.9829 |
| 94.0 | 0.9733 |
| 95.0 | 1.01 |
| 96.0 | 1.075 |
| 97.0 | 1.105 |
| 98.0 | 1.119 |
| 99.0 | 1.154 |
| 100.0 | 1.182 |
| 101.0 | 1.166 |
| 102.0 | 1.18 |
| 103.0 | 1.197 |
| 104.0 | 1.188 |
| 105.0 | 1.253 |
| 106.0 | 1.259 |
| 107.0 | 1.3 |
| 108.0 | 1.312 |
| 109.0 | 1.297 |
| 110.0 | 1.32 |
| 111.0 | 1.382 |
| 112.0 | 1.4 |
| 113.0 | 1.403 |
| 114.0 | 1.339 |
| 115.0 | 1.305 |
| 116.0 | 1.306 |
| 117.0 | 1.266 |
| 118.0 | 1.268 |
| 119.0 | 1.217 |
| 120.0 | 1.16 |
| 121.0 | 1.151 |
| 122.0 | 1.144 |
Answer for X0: 0.041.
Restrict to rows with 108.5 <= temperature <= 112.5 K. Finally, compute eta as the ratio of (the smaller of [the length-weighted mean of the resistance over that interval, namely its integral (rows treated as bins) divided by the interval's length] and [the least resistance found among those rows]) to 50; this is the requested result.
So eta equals 0.0259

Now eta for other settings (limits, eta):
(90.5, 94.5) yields 0.0188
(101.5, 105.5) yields 0.0236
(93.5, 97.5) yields 0.0195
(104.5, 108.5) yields 0.0251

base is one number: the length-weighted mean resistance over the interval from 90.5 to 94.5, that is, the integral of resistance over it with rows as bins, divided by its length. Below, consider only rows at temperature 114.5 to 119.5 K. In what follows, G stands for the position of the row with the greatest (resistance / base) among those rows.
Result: 116.0 K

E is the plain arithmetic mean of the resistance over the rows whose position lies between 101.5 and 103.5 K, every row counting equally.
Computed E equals 1.19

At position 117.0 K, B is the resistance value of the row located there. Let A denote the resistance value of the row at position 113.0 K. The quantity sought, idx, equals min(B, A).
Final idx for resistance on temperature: 1.27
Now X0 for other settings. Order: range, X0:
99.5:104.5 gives 0.010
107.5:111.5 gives 0.032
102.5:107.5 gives 0.042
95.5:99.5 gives 0.028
